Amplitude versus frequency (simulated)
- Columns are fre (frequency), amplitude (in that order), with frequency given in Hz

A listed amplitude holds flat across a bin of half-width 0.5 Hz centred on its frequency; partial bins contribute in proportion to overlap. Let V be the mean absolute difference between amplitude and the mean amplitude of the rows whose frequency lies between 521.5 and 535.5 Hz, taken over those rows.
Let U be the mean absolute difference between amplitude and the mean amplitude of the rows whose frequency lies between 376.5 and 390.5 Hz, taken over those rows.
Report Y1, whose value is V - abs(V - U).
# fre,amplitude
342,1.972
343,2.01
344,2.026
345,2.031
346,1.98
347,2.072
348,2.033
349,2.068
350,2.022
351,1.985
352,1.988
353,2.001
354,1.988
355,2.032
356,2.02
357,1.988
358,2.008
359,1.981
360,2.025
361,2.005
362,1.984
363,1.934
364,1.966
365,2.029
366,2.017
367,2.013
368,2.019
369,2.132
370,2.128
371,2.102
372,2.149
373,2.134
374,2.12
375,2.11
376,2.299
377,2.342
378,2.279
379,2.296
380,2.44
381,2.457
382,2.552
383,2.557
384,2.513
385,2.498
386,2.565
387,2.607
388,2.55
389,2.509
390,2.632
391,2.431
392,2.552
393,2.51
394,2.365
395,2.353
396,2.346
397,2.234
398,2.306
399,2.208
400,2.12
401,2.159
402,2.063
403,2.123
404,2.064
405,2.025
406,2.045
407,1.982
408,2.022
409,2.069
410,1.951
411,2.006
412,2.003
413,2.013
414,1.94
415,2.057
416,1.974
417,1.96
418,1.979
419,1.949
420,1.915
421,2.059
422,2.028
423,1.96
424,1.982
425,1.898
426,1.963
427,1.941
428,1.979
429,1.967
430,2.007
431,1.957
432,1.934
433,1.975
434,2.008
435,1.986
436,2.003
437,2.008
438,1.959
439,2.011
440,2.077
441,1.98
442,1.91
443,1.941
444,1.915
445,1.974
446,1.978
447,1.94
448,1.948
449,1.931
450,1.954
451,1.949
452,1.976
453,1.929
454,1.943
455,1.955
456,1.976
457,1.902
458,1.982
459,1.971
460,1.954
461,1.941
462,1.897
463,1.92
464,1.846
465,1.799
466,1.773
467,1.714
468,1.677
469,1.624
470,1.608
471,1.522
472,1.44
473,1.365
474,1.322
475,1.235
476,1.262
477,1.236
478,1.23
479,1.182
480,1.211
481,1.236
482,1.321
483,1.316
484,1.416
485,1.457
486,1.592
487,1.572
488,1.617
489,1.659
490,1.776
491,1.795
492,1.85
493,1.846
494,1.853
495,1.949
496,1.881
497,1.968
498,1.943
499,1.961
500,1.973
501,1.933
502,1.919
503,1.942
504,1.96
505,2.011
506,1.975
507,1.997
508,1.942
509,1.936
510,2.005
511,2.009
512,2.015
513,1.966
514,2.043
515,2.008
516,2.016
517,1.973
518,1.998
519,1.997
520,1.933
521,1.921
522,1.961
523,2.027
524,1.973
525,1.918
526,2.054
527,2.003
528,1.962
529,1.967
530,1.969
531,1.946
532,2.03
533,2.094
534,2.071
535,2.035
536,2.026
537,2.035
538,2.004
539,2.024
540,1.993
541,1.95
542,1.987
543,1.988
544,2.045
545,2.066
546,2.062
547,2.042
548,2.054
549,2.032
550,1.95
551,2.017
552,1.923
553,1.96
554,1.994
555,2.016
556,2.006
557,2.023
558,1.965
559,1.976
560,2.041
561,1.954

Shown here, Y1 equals 0.001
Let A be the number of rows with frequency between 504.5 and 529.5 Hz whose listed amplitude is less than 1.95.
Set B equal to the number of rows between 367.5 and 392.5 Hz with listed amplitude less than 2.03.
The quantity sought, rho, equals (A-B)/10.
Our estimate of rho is 0.4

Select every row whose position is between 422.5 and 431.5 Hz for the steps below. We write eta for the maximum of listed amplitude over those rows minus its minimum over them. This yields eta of 0.11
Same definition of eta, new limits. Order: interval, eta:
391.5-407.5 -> 0.57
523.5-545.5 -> 0.18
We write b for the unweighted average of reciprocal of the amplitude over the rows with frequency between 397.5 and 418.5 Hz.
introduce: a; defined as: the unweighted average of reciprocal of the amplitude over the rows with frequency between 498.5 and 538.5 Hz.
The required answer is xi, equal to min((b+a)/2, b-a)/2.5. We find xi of -0.006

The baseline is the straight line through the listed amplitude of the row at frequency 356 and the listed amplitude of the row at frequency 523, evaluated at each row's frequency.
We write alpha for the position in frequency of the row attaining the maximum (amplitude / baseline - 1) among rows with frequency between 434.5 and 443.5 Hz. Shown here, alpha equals 440 Hz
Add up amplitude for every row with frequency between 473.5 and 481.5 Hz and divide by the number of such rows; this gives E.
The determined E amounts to 1.24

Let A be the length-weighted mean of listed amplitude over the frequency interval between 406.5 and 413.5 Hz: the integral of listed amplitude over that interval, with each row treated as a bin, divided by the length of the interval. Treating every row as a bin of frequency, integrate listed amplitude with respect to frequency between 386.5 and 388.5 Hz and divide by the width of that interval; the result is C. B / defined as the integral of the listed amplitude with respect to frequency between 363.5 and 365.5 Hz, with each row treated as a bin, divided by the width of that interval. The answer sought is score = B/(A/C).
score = 2.57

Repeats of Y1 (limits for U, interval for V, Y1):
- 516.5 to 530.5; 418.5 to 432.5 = 0.029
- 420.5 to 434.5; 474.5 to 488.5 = 0.030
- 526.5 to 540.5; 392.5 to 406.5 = 0.034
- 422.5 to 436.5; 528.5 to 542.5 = 0.023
